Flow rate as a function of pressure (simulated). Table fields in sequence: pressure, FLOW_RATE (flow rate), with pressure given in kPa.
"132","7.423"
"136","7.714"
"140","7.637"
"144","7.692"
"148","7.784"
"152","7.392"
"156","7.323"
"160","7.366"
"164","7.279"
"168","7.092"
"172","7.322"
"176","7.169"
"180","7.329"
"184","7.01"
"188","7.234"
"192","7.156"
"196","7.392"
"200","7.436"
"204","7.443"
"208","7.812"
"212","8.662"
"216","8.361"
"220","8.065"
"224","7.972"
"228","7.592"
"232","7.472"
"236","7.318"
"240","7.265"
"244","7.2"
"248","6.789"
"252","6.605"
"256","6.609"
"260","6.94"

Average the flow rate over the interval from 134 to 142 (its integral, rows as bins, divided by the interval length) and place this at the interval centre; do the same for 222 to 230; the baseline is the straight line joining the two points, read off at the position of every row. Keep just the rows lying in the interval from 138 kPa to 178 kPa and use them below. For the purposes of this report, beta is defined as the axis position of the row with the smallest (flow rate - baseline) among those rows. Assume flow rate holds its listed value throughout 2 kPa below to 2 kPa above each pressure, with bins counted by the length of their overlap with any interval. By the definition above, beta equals 168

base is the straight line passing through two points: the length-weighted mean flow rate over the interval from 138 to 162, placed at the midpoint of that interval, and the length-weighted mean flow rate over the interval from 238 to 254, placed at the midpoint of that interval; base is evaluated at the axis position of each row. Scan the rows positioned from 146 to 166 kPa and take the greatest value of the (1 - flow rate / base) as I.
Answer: 0.02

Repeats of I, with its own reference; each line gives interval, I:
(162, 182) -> 0.04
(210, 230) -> -0.07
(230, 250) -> 0.02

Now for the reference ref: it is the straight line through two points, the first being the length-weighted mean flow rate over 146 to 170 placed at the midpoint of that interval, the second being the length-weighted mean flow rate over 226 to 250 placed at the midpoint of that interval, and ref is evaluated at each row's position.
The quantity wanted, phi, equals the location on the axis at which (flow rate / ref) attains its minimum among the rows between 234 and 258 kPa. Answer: 252 kPa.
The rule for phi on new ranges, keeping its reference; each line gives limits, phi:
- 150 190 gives 184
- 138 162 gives 156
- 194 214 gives 196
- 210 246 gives 244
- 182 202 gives 184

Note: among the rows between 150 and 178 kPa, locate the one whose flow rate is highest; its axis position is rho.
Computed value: 152 kPa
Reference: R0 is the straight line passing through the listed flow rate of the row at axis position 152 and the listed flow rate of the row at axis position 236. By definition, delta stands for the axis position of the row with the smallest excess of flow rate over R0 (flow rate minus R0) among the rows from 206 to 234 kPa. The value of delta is 232 kPa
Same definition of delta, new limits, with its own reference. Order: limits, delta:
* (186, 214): 192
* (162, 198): 184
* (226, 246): 244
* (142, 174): 168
